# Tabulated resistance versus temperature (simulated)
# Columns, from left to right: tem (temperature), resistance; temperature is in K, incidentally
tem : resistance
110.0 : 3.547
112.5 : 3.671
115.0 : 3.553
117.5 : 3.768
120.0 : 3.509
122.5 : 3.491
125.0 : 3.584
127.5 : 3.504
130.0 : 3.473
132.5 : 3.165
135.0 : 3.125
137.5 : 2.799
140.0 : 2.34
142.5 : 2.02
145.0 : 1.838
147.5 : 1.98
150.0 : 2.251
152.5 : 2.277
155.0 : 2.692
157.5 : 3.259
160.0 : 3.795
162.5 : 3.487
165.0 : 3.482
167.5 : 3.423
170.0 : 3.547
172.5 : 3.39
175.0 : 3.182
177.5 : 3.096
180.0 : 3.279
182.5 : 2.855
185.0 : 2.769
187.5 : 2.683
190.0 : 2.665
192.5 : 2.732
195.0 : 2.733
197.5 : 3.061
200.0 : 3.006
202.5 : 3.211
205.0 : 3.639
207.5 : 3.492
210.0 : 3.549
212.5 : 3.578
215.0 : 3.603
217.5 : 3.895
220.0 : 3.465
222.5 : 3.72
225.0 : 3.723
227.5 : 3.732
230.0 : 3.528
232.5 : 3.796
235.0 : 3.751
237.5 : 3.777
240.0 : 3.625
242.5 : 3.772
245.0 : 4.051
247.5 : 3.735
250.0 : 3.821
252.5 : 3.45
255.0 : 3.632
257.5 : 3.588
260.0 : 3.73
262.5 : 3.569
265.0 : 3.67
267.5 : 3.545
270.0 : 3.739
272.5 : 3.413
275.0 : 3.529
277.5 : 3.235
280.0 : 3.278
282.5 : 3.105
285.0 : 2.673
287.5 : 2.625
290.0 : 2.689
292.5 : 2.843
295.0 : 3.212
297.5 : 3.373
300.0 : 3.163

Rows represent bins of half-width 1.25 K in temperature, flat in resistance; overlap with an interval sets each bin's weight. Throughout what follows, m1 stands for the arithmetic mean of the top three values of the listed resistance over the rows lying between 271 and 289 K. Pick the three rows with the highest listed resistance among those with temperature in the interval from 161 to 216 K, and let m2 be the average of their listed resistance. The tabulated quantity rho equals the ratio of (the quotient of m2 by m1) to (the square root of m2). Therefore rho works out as 0.557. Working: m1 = 3.4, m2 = 3.61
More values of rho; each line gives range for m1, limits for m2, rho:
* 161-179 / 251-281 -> 0.550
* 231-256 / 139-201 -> 0.488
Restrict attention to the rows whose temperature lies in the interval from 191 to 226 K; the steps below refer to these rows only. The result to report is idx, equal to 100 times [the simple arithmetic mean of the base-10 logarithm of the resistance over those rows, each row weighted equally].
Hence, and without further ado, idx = 52.7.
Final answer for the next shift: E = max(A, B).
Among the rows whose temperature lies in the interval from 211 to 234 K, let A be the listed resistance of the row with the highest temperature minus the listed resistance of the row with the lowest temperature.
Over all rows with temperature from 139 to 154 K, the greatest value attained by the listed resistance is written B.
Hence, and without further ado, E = 2.34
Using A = 0.2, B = 2.34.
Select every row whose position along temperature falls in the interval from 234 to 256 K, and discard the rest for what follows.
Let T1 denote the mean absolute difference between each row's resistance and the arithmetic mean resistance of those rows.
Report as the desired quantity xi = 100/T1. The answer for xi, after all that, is 904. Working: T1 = 0.11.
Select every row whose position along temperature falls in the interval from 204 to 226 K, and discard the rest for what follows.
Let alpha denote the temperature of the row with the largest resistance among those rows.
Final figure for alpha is 217.5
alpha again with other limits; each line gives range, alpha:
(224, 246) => 245.0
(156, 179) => 160.0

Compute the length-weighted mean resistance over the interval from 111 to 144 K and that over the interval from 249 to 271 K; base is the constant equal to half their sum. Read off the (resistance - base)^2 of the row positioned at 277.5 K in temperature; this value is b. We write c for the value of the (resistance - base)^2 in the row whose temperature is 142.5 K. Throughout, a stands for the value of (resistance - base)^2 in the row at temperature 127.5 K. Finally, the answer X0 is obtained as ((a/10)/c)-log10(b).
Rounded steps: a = 0.01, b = 0.04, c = 1.98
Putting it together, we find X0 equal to 1.4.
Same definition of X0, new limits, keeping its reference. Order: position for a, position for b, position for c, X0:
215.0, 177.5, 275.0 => 1.3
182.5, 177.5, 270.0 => 1.3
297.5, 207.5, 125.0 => 2.4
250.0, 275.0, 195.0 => 2.0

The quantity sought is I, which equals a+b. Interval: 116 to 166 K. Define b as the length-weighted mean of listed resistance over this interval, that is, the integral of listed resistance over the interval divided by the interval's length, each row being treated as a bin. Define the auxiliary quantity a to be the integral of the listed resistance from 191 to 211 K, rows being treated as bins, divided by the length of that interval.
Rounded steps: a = 3.17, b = 2.99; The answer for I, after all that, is 6.16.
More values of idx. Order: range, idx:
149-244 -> 51.5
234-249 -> 57.8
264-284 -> 53.6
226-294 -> 53.9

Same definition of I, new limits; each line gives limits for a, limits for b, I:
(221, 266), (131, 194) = 6.59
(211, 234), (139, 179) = 6.56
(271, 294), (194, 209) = 6.26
